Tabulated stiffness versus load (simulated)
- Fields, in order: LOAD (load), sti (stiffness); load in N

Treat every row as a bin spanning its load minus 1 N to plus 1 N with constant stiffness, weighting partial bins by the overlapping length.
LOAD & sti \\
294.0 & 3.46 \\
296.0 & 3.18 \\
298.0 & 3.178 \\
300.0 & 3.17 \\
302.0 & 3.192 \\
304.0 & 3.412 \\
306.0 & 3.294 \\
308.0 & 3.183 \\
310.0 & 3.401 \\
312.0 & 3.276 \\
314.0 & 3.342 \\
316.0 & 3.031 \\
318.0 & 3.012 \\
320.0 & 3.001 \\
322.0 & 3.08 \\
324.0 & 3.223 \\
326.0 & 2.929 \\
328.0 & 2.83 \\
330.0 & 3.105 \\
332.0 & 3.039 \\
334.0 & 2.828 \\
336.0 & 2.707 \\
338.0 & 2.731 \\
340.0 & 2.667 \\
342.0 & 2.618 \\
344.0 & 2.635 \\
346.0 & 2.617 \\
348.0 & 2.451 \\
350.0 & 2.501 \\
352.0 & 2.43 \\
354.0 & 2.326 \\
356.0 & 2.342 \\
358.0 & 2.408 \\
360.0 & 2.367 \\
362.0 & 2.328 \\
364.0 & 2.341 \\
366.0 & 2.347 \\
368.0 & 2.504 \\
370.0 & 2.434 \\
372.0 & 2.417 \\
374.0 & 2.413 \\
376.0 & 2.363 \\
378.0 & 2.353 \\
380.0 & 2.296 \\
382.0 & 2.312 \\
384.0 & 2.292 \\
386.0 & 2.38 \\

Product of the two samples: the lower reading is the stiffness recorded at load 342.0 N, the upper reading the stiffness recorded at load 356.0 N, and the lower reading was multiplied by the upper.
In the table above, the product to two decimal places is 6.13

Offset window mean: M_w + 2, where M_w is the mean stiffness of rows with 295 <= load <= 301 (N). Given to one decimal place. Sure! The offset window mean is 5.2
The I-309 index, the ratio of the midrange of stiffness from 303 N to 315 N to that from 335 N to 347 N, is 1.23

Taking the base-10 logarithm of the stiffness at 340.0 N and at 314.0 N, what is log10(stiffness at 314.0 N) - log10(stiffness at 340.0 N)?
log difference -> 0.10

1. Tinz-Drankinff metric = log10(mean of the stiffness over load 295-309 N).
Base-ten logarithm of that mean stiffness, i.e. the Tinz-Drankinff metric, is 0.51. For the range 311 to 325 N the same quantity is 0.50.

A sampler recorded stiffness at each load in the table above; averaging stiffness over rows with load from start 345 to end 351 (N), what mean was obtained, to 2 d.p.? 2.52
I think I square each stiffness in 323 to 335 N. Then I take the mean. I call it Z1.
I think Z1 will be 9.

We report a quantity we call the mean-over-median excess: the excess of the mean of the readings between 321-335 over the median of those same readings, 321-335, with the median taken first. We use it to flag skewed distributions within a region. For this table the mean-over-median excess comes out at -0.03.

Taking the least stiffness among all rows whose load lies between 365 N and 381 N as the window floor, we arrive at 2.296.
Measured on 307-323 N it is 3.001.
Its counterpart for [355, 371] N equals 2.328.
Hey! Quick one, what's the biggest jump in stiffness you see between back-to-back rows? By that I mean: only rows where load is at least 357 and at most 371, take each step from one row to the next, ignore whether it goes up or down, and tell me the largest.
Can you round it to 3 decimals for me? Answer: 0.157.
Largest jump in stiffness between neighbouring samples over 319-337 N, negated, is -0.29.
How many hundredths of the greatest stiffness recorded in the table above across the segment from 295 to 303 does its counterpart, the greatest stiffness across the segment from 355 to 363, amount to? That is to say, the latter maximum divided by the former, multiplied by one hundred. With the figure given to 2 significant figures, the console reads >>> 75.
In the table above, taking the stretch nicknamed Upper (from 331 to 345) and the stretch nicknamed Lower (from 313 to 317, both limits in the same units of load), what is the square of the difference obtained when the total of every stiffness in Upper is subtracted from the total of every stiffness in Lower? 165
